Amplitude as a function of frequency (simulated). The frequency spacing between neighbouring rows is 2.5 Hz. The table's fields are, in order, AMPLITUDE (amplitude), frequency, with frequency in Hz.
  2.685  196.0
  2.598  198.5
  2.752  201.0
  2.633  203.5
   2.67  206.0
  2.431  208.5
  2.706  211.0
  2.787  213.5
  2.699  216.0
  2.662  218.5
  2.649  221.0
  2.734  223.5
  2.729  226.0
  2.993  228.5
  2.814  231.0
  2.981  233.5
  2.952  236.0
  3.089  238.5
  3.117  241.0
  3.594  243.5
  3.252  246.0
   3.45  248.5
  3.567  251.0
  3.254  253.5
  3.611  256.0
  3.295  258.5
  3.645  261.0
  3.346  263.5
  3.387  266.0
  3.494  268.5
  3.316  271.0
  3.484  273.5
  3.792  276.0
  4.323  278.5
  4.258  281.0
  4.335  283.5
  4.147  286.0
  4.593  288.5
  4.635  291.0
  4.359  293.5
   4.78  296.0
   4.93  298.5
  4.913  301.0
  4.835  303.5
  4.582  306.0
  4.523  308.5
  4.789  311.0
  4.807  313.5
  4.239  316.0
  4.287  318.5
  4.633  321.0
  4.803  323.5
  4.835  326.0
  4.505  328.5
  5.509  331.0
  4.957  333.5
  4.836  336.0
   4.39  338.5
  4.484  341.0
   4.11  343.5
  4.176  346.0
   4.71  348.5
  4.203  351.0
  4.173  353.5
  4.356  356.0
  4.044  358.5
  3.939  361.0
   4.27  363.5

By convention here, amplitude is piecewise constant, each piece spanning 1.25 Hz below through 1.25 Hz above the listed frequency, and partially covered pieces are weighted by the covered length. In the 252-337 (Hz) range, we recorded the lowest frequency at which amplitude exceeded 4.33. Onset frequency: 283.5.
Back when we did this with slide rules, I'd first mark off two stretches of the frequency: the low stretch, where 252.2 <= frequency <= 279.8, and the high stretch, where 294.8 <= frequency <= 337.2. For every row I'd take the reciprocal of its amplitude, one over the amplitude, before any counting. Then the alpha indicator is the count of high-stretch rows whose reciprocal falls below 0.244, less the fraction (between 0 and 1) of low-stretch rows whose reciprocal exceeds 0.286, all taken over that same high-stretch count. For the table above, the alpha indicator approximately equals 0.963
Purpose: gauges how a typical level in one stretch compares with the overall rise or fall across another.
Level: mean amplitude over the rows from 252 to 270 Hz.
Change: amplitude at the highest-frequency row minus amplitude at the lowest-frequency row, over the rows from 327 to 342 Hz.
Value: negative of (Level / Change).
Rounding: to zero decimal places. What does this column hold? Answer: 163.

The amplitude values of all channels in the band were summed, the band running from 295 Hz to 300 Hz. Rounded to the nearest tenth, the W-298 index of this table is 9.7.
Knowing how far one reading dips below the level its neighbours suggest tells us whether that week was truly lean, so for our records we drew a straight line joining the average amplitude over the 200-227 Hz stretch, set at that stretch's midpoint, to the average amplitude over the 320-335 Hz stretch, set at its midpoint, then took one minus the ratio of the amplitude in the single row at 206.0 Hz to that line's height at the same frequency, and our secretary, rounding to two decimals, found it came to -0.05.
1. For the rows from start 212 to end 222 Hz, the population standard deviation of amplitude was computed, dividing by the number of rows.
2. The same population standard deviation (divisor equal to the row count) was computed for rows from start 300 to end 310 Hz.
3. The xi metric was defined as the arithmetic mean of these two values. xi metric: 0.11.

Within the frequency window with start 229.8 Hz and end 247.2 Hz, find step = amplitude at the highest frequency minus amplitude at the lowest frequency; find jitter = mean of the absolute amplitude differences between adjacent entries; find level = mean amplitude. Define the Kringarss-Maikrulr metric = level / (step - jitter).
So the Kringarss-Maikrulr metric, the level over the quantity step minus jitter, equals 13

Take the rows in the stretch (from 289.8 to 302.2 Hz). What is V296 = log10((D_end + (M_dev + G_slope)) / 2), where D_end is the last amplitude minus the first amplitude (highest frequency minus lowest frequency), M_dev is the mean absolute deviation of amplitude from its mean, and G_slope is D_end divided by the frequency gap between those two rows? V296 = -0.6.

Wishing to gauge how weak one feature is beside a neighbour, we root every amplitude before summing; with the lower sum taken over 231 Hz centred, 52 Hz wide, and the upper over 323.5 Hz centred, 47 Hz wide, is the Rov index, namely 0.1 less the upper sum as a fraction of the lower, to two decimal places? -1.03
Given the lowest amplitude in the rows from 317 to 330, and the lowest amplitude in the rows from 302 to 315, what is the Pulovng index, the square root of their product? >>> 4.4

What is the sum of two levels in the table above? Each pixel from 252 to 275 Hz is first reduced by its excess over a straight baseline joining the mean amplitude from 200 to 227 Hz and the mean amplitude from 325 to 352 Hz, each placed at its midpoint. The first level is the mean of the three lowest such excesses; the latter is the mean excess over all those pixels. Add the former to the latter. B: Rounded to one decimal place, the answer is -0.2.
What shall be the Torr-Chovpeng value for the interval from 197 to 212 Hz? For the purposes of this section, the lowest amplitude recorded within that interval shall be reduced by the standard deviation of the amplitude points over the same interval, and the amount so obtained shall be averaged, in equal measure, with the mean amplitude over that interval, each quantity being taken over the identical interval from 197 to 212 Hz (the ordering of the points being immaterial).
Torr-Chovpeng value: 2.48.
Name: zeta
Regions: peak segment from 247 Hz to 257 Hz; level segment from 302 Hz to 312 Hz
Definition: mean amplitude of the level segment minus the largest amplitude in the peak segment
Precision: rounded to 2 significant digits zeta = 1.1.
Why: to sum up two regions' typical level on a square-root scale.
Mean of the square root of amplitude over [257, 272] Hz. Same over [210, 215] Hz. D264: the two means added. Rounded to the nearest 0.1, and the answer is 3.5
